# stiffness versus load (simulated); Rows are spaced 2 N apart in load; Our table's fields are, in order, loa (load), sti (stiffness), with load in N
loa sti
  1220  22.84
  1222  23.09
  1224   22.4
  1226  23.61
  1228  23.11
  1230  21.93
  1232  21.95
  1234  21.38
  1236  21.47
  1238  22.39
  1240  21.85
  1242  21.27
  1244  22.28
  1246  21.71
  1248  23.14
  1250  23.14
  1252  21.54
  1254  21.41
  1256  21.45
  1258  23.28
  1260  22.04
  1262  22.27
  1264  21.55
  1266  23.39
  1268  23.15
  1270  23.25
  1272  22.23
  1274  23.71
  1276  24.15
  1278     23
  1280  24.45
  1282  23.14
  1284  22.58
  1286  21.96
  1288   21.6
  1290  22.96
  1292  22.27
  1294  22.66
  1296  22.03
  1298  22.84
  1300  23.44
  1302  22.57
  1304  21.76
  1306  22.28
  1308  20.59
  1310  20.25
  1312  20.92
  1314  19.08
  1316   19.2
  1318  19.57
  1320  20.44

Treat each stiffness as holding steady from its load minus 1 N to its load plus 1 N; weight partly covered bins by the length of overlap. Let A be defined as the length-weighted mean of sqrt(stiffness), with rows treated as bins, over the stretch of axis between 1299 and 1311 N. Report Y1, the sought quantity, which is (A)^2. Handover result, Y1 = 21.8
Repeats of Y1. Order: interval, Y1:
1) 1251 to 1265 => 21.9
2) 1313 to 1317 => 19.1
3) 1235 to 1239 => 21.9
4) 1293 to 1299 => 22.5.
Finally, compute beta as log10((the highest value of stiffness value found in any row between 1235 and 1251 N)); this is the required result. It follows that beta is 1.364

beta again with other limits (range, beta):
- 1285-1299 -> 1.361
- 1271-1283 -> 1.388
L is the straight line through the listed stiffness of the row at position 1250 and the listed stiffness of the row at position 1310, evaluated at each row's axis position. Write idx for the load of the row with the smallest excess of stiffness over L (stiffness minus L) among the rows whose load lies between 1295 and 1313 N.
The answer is 1310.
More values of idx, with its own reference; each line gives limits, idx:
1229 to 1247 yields 1234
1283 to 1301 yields 1288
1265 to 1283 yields 1272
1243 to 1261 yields 1246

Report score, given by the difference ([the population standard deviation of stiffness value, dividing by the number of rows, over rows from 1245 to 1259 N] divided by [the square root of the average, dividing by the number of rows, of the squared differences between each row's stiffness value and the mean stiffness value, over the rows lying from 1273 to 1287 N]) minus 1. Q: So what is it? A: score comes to 0.02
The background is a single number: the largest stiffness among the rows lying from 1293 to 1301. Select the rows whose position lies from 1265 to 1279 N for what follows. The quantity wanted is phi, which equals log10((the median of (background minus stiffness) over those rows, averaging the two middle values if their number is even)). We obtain -0.7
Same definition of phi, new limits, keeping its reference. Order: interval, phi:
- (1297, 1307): -0.1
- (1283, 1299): 0.0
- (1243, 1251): -0.1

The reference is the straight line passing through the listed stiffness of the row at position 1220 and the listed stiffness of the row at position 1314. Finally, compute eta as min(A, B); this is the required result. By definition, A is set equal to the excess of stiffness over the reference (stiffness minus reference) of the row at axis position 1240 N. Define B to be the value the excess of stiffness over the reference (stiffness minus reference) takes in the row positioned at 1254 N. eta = -0.19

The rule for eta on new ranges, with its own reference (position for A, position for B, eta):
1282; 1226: 1.01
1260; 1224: -0.28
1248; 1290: 1.42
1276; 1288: 1.48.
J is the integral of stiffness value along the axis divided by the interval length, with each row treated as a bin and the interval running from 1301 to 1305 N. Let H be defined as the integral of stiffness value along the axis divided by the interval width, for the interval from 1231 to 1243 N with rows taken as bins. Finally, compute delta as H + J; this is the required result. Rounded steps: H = 21.7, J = 22.2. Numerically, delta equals 43.9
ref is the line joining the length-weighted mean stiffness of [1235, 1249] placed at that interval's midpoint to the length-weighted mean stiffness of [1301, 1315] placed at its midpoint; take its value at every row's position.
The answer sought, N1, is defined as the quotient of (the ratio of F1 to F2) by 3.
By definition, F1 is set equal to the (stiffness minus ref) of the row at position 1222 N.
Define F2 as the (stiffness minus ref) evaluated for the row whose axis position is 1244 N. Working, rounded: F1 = 0.8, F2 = 0.3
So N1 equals 0.9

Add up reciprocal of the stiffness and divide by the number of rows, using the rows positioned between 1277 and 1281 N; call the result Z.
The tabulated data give 0.0422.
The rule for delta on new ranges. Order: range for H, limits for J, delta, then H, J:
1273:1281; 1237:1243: 45.7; 23.8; 21.8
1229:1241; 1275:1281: 45.7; 21.8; 23.9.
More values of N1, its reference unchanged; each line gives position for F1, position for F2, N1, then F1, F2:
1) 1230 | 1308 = 0.2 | -0.3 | -0.5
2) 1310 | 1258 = -0.2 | -0.8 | 1.5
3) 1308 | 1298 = -0.1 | -0.5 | 1.6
